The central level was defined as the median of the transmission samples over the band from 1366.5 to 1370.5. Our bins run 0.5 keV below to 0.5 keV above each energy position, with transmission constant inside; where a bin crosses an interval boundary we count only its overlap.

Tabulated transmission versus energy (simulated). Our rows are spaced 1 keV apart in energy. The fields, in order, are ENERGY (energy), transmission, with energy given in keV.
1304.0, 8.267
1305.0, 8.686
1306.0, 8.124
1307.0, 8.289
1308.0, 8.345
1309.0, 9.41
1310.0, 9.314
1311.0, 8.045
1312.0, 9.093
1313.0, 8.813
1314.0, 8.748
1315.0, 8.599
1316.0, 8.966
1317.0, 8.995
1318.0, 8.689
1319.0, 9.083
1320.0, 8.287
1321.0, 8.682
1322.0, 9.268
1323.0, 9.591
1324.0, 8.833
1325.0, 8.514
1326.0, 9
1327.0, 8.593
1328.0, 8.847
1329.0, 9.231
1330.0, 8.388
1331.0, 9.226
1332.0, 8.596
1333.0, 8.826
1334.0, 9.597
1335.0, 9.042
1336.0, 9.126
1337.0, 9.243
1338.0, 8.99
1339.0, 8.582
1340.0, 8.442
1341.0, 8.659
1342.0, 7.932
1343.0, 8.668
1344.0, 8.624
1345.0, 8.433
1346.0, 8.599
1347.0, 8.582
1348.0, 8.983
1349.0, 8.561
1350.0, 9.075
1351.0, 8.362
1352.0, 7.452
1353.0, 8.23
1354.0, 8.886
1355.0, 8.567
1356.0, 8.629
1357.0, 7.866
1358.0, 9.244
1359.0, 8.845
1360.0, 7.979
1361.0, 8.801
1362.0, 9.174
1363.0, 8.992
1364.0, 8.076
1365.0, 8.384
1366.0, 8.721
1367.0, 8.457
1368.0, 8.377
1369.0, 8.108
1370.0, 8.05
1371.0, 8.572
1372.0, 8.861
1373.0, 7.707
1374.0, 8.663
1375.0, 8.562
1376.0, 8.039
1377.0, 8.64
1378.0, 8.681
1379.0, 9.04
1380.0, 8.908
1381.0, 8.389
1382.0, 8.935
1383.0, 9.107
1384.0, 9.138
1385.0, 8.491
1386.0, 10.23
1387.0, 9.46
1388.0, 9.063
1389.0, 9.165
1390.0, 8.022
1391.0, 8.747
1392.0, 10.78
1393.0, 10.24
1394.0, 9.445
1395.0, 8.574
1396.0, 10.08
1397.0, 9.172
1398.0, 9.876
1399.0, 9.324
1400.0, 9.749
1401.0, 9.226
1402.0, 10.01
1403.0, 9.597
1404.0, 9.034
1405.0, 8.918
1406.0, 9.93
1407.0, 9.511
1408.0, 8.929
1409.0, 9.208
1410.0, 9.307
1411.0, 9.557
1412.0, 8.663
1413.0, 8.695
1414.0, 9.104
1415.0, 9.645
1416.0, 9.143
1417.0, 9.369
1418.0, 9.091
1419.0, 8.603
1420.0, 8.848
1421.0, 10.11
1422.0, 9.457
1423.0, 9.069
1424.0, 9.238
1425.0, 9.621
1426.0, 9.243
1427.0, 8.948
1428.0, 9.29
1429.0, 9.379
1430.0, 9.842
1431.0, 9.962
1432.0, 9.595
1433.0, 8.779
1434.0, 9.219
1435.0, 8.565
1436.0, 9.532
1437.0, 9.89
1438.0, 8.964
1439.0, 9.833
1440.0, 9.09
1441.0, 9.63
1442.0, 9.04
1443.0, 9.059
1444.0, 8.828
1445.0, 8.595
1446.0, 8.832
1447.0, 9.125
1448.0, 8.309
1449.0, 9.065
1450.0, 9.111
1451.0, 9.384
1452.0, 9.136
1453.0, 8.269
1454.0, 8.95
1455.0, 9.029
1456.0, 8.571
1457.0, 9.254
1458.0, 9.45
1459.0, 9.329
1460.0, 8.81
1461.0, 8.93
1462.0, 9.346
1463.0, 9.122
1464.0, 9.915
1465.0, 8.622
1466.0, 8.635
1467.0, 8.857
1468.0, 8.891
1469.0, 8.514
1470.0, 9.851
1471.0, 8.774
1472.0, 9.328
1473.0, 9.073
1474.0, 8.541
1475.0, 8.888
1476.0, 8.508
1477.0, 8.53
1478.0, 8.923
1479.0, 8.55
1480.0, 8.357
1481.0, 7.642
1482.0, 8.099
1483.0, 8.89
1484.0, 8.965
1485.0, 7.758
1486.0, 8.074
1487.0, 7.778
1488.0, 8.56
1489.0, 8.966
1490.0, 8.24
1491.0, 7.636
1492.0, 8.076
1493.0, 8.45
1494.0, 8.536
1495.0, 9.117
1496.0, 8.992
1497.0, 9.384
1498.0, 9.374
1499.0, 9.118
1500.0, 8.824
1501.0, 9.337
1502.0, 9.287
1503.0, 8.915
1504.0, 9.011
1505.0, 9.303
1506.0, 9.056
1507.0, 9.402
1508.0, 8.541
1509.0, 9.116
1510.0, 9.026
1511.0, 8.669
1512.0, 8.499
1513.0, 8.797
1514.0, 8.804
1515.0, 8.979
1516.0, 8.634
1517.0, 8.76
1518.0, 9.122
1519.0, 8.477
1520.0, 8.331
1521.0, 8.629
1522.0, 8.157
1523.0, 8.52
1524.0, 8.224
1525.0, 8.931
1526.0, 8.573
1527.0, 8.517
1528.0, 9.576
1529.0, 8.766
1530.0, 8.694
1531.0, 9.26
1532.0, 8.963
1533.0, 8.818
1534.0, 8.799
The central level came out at 8.24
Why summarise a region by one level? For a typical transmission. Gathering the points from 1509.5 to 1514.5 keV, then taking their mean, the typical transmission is 8.8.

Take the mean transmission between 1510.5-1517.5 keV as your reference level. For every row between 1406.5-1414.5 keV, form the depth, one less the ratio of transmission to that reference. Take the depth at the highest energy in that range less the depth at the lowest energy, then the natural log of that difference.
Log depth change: -3.1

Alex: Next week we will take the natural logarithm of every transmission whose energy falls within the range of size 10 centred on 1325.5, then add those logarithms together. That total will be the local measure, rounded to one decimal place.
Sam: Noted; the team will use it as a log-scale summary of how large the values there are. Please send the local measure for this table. 21.8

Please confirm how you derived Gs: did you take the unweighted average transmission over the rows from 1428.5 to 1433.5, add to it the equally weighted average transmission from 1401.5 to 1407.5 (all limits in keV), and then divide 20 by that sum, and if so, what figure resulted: 1.05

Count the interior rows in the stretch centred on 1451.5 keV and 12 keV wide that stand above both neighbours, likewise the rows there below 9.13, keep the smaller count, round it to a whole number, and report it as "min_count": 3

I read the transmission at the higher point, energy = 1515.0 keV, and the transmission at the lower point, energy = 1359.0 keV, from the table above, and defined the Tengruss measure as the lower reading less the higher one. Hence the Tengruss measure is -0.13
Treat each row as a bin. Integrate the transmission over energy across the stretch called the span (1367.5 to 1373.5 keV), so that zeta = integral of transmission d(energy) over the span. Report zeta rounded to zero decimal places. 50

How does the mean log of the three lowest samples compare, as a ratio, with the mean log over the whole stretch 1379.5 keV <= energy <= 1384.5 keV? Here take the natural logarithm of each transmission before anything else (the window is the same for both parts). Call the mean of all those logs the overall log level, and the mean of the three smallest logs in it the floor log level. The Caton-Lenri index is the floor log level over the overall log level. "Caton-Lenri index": 0.992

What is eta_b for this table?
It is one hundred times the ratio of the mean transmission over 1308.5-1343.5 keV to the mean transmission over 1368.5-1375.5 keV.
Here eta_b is 106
